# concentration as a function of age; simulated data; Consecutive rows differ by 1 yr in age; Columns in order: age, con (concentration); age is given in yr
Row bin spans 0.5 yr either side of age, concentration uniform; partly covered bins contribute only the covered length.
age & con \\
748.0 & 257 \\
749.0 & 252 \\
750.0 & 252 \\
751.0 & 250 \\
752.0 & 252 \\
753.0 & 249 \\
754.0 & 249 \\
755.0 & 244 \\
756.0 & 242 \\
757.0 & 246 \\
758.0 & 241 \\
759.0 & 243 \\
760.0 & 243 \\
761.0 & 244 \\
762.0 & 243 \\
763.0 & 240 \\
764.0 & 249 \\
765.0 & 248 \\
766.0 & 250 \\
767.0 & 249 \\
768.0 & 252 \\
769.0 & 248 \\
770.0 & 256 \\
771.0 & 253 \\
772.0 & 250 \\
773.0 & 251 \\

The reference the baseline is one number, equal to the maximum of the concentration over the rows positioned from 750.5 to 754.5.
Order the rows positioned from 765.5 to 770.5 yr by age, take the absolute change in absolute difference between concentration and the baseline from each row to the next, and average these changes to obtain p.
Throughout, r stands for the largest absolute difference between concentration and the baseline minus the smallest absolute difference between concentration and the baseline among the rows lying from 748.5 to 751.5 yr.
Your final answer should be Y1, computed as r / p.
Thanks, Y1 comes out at 1.0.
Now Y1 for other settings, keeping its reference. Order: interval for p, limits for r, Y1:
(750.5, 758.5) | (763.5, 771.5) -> 1.3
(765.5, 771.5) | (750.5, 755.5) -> 3.6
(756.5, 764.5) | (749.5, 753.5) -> 1.0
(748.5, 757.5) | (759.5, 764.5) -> 4.0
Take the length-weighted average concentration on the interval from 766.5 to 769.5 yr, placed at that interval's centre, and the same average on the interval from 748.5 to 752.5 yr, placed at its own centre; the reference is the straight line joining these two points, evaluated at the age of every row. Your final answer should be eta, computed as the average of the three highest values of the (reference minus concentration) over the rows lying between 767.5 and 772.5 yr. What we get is -1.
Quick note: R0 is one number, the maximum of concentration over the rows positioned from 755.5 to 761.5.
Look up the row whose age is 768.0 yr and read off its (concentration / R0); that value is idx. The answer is 1.02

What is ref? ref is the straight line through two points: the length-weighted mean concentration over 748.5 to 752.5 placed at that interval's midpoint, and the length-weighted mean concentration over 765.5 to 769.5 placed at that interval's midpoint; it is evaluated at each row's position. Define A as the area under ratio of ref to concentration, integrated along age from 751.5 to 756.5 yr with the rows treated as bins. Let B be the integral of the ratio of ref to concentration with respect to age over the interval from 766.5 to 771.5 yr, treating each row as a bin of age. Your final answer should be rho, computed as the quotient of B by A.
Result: 0.98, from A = 5.08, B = 4.96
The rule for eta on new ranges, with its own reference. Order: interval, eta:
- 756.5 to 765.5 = 9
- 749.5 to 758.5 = 9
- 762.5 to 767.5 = 4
